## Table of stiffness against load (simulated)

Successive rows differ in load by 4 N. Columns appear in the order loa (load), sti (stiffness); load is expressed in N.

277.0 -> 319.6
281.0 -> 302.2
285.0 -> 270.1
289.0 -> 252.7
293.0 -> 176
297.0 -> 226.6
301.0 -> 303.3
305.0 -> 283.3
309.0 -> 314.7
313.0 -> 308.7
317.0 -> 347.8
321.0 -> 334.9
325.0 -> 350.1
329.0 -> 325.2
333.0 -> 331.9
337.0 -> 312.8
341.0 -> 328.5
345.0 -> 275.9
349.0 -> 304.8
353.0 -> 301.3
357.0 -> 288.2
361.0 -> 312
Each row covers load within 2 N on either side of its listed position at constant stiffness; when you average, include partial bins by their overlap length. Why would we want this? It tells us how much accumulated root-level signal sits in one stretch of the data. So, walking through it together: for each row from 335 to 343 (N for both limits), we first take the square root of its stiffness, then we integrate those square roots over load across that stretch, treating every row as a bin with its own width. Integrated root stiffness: 143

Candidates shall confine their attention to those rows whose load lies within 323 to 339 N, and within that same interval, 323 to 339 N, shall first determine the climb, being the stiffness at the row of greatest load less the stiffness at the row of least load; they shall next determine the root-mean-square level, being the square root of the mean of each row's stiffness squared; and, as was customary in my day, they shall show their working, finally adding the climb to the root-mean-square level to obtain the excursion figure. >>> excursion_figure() 293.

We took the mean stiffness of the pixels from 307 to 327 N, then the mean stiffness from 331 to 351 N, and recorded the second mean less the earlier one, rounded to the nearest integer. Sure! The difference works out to -20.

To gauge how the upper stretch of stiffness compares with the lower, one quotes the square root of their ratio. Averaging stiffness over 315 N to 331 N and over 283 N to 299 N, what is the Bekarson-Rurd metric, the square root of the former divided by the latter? 1.21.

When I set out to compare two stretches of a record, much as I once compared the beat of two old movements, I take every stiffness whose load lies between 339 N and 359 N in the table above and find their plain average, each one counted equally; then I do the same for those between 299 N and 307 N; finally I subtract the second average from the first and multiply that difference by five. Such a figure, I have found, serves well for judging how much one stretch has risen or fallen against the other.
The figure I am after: 32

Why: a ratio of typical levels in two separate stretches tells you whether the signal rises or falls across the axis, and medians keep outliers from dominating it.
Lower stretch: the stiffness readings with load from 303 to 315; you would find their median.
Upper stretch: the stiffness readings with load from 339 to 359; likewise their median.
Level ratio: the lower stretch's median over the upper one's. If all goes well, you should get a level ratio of 1.02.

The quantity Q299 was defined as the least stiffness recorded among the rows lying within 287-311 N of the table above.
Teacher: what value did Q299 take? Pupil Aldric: 176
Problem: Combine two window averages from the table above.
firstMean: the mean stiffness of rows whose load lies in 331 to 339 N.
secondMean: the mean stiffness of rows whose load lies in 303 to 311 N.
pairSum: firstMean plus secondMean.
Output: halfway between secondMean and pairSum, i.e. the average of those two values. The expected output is 460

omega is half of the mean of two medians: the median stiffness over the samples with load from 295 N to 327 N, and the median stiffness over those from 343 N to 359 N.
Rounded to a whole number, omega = 152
